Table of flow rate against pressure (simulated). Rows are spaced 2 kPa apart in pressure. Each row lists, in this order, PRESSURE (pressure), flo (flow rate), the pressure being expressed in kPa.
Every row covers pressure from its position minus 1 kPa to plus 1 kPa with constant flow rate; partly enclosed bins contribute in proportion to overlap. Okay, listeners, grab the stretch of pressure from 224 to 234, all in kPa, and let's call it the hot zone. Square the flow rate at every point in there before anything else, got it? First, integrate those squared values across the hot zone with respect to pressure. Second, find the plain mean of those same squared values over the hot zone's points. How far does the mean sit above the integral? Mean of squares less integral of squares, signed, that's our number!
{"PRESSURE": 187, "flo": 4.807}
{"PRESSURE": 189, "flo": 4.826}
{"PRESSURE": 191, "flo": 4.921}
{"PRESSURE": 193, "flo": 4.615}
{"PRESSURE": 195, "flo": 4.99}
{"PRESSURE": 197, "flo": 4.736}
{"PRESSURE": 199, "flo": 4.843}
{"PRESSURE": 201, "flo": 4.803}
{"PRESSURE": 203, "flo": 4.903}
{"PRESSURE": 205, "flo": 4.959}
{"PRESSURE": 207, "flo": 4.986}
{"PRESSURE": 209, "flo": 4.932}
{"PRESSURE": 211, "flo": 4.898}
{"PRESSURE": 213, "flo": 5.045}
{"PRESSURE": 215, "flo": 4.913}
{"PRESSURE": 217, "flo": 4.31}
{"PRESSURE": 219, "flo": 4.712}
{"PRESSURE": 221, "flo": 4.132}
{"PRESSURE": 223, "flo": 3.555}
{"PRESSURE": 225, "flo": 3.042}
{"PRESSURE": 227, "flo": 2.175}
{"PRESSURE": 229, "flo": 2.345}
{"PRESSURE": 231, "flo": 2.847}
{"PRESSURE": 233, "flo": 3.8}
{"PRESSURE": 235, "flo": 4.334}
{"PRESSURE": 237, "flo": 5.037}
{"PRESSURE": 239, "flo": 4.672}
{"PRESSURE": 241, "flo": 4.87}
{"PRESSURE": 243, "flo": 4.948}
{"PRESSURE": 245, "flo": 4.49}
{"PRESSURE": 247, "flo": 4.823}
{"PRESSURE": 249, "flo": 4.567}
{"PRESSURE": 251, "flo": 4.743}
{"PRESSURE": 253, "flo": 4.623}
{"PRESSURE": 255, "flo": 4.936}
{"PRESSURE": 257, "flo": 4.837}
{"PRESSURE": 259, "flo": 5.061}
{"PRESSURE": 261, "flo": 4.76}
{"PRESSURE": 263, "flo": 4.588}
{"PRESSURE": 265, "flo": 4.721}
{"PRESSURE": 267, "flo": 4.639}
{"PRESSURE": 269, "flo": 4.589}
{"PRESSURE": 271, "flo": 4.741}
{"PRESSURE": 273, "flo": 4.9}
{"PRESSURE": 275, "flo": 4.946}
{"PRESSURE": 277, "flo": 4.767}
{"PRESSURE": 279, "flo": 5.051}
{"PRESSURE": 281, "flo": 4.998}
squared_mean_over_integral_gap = -76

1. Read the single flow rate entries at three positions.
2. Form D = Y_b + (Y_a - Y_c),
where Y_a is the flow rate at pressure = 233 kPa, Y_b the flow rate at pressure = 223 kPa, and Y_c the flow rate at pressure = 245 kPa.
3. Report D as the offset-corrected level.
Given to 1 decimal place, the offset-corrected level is 2.9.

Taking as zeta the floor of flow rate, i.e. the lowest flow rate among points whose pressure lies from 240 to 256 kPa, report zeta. 4.49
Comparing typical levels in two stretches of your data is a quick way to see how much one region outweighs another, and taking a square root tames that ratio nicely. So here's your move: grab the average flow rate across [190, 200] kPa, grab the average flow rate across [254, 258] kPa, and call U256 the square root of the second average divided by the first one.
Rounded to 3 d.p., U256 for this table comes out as 1.007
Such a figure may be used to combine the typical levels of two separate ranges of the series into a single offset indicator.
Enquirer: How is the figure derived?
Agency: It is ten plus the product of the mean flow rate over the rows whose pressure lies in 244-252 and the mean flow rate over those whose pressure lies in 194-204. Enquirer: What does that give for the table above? 32.6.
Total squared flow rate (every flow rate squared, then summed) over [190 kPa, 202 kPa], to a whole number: 139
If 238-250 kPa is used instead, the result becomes 134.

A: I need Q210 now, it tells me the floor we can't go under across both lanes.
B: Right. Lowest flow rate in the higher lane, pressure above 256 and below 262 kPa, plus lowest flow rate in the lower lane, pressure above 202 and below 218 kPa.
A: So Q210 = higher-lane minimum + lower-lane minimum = 9.07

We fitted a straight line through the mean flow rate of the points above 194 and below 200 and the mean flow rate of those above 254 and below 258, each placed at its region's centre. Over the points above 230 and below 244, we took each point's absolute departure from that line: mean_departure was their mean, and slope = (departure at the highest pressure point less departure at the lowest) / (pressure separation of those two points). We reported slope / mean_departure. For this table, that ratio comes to -0.28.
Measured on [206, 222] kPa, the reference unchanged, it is 0.18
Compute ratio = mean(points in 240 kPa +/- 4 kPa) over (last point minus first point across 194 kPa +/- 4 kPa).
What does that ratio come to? -26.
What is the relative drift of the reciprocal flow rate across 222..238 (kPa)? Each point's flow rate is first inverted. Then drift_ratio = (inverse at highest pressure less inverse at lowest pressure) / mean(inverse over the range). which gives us -0.26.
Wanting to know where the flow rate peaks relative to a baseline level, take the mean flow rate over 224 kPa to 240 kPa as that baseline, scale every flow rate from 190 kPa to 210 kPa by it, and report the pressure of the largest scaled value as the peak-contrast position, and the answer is 195 kPa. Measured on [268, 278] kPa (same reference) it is 275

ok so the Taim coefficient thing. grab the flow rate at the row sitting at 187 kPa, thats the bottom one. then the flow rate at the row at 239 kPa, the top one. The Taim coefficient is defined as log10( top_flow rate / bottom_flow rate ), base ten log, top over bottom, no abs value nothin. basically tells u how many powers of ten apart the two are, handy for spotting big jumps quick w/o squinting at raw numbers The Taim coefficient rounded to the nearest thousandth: -0.012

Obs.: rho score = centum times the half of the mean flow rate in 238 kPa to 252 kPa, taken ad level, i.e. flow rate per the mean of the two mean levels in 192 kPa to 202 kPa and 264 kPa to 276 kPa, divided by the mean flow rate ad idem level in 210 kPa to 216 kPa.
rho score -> 48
